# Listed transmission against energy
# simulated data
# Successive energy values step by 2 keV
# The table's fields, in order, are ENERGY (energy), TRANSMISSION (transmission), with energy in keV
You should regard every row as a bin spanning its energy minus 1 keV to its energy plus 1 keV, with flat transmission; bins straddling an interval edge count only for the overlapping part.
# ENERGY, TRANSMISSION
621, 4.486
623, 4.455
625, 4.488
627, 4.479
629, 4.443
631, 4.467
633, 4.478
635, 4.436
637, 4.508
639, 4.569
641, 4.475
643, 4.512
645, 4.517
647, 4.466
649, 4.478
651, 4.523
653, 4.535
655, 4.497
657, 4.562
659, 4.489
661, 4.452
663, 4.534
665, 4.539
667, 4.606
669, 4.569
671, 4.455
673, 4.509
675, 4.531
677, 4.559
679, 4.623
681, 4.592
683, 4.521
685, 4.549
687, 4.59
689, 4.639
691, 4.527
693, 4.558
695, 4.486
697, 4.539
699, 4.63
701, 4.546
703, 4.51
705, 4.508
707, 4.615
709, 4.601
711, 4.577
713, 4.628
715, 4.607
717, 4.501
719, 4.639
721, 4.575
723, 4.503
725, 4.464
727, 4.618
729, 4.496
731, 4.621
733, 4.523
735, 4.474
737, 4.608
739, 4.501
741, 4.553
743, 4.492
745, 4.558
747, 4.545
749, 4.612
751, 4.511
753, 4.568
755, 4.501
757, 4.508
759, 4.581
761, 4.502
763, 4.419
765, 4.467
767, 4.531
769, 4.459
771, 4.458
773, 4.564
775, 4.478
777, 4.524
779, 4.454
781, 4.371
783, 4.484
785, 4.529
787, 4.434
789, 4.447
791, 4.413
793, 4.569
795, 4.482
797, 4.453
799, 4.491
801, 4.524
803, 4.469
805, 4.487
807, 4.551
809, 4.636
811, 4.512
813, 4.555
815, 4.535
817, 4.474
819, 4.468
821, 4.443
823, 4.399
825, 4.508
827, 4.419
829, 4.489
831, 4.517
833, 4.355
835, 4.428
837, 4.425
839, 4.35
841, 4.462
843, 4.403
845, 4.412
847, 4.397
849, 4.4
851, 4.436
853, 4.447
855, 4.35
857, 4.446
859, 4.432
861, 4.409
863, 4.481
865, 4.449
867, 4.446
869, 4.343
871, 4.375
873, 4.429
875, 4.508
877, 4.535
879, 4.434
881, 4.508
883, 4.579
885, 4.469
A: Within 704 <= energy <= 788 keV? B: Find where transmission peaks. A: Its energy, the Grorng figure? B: 719 keV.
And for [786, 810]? 809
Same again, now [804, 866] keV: 809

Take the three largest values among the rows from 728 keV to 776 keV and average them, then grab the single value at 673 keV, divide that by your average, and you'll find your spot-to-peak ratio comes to 0.977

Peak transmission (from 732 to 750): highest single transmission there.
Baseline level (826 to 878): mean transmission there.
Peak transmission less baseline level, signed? 0.18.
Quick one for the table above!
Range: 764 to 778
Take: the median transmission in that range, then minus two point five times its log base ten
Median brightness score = -1.628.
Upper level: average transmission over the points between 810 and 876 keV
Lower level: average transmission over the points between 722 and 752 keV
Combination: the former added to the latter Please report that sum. 8.98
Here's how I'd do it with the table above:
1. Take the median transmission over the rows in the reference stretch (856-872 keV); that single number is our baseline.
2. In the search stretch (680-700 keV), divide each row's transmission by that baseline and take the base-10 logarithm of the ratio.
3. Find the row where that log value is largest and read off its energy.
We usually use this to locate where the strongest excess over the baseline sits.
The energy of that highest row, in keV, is 689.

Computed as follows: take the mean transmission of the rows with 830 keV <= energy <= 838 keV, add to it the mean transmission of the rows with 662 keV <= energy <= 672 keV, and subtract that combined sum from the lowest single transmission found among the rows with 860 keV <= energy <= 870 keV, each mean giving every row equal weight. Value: -4.63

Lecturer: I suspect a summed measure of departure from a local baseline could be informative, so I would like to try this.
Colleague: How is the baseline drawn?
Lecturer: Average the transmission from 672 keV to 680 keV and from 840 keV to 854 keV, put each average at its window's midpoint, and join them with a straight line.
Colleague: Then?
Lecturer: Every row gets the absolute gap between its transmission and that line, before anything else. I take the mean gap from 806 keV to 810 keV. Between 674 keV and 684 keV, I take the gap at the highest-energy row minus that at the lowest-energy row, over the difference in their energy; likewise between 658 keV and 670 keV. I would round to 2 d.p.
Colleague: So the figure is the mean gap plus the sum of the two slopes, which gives 0.13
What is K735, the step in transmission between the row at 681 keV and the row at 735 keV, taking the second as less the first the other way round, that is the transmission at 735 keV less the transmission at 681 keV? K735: -0.118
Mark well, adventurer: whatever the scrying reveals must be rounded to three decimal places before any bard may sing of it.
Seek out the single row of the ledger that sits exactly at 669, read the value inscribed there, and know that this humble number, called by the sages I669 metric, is 4.569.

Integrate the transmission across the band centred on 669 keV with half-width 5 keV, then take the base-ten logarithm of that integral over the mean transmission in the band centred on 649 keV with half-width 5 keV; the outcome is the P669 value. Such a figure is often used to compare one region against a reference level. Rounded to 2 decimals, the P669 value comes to 1.00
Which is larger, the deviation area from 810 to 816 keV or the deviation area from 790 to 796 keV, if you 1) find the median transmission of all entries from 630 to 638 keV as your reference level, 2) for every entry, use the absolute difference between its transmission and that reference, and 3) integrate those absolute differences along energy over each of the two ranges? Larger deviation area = 0.37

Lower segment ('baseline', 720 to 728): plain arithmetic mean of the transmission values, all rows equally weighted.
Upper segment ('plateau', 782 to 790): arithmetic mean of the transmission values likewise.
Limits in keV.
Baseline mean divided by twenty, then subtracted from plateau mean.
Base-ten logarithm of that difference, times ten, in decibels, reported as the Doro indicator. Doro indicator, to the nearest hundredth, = 6.28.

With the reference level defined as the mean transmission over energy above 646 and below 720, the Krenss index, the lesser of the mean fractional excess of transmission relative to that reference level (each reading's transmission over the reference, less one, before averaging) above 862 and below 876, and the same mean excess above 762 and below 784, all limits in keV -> -0.025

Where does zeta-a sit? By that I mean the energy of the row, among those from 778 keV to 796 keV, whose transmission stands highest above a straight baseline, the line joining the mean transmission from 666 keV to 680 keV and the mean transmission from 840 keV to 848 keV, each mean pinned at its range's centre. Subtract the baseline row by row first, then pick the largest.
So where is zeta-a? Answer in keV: 793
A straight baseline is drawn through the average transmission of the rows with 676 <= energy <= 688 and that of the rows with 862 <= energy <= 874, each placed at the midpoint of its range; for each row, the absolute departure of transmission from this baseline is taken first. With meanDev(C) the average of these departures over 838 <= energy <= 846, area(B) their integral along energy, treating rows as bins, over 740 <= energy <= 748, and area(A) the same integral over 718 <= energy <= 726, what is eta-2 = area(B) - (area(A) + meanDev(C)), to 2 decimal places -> -0.28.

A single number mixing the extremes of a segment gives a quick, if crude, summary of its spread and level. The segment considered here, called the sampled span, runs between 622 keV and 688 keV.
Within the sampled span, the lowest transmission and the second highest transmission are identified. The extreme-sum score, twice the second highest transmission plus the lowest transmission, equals 13.6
